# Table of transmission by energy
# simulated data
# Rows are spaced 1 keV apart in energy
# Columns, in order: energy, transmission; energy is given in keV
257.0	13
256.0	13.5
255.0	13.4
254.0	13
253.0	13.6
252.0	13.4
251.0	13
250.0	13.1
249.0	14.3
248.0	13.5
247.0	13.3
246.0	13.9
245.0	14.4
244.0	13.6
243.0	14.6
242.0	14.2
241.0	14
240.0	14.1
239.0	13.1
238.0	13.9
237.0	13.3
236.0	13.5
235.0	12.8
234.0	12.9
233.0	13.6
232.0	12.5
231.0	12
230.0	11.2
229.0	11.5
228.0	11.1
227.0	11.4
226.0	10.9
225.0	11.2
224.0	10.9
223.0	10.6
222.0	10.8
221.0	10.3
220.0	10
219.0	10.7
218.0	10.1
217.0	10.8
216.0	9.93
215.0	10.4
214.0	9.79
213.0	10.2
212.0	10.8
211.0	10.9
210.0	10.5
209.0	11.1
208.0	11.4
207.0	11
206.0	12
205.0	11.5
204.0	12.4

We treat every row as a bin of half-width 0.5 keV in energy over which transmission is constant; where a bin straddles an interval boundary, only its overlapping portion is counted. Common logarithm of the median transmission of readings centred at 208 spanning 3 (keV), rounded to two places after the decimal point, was 1.05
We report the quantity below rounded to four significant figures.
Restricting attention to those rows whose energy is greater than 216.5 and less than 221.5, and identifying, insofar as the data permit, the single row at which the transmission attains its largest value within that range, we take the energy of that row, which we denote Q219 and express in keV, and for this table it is 217.0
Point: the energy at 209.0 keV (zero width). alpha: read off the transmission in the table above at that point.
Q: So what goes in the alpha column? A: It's 11.1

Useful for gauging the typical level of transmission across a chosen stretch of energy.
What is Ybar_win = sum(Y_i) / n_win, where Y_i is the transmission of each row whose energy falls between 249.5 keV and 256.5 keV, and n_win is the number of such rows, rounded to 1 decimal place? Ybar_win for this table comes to 13.3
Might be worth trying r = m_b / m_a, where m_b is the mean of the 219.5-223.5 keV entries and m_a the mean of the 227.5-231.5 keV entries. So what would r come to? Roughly 0.91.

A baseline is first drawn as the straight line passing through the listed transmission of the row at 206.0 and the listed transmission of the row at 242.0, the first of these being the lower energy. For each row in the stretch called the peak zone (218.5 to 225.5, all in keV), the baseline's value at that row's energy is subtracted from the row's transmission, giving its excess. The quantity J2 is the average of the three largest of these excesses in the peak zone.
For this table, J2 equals -2.1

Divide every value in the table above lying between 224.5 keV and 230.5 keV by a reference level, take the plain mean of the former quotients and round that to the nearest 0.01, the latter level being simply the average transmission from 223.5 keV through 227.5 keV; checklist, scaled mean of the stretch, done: 1.01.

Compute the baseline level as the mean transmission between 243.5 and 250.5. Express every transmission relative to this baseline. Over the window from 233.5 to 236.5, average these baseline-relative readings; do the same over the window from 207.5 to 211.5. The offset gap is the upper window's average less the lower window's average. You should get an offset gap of 2.1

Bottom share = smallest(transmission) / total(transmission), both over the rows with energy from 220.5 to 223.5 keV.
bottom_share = 0.325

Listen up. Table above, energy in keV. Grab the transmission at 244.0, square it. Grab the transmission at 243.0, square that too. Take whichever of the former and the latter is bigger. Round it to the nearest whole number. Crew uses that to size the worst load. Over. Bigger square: 213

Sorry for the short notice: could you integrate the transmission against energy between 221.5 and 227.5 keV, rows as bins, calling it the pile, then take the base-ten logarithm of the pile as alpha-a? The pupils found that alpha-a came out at 1.82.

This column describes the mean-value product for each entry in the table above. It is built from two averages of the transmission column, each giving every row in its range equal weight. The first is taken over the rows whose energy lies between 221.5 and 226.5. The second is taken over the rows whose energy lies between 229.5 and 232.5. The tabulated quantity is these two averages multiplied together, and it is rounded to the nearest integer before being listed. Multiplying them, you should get 129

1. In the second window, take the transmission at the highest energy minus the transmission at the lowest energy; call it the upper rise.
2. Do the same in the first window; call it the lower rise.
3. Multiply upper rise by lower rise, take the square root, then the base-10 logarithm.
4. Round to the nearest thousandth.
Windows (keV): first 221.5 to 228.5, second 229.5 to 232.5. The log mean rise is -0.204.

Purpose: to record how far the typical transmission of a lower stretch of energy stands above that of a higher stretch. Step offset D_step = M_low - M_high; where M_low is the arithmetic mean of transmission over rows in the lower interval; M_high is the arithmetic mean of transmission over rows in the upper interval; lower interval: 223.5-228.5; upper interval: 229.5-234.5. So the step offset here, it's -1.34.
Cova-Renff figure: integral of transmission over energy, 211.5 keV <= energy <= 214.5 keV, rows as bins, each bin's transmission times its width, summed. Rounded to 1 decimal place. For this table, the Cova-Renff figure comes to 30.8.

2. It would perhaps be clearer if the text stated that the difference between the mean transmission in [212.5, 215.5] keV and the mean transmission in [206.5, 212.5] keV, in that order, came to -0.8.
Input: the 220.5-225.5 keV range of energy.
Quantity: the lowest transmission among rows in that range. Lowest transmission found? 10.3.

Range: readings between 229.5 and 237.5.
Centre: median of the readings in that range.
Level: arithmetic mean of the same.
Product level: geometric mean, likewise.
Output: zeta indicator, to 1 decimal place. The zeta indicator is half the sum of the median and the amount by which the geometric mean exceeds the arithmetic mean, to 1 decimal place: 6.4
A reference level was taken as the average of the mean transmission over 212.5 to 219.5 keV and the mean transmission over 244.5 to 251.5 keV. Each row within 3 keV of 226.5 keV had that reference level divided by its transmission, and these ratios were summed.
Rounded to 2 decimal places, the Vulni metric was 6.43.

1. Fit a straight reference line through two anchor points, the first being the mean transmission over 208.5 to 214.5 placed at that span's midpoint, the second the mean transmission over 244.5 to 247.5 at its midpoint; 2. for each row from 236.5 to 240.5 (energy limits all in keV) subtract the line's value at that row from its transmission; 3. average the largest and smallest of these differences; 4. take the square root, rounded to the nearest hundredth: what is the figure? 0.60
